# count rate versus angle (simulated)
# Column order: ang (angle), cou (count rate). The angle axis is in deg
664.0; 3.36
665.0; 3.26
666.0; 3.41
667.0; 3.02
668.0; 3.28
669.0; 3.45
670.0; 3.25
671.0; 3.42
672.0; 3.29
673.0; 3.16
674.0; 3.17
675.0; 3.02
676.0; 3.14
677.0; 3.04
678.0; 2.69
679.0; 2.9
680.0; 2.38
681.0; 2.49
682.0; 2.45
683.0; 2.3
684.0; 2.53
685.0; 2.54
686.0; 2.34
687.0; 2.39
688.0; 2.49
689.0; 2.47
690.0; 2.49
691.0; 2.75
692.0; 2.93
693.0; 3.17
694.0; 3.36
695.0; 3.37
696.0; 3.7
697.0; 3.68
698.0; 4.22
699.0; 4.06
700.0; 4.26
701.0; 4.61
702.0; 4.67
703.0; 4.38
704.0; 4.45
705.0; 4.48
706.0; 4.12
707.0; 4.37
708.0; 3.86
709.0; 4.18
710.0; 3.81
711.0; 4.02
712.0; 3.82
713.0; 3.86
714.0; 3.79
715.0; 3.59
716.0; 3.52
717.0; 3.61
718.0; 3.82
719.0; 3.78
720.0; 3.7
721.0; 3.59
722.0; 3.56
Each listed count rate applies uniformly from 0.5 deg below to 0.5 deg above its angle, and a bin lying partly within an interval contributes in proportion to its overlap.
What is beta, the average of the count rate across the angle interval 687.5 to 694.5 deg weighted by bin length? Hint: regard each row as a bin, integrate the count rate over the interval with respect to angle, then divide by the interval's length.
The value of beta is 2.8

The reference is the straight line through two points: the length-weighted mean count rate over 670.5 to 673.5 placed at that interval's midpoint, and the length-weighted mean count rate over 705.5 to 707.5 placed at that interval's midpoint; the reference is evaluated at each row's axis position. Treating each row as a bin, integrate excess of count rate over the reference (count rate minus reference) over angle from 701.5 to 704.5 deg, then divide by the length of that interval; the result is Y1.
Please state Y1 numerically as 0.4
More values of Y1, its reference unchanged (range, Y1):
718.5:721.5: -0.9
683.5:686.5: -1.2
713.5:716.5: -0.8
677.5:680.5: -0.8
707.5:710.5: -0.4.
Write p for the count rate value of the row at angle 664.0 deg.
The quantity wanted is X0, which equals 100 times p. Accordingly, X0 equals 336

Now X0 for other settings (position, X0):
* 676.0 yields 314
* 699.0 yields 406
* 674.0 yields 317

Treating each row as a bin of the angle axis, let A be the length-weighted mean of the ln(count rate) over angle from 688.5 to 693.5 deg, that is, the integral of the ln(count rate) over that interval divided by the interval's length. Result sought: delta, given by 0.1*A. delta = 0.101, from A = 1.0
